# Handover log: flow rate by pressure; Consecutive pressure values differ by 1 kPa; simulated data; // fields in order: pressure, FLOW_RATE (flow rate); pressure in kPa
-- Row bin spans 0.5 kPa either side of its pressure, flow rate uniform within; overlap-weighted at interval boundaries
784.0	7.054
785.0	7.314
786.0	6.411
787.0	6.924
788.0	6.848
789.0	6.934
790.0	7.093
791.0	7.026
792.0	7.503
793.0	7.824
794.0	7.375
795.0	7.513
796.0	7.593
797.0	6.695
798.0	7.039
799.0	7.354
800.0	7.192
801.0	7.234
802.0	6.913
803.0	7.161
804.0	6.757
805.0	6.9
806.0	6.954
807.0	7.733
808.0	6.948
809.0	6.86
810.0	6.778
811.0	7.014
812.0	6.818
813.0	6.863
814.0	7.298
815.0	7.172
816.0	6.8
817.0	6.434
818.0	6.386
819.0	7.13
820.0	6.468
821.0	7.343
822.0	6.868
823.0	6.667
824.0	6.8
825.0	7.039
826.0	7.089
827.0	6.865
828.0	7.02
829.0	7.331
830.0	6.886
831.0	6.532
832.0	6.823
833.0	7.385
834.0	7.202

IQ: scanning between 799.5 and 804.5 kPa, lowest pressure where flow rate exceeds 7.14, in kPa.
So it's 800.0 kPa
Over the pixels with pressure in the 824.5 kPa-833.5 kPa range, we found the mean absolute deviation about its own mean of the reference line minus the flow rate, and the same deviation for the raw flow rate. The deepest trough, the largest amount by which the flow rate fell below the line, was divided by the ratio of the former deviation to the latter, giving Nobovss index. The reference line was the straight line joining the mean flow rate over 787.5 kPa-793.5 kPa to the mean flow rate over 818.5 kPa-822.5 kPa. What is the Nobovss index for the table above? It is 0.35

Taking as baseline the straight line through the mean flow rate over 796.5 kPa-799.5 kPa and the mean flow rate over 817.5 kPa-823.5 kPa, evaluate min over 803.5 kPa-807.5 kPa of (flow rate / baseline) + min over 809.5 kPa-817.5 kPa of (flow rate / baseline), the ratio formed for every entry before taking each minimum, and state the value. 1.91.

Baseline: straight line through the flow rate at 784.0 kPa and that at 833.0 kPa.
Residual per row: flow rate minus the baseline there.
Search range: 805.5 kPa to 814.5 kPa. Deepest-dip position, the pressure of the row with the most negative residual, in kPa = 810.0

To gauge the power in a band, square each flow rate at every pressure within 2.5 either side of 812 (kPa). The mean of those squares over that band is 48.4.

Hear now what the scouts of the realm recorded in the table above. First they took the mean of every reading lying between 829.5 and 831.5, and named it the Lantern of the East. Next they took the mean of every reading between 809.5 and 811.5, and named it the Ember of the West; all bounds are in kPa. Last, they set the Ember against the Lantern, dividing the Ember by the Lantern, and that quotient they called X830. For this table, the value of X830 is 1.03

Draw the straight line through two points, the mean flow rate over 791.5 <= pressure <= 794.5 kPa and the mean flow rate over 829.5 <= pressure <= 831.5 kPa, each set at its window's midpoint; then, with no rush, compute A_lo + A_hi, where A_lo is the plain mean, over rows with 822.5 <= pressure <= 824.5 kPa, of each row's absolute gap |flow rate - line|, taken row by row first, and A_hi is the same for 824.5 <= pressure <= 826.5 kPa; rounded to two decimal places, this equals 0.38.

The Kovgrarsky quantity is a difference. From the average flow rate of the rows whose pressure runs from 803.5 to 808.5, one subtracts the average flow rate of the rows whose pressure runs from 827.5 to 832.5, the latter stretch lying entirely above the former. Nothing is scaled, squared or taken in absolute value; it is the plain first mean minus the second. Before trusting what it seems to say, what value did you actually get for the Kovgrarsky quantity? 0.140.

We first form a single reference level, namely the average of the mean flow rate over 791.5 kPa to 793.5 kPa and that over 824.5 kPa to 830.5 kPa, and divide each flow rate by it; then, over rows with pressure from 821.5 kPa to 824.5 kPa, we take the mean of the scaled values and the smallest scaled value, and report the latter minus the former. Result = -0.015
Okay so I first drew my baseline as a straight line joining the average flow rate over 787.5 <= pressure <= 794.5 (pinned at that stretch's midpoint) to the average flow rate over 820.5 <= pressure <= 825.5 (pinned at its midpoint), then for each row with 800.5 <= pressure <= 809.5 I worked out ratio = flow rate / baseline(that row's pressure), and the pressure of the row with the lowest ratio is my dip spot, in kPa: 804.0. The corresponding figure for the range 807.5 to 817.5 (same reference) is 817.0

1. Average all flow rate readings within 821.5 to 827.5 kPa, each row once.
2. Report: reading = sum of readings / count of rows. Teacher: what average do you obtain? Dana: 6.9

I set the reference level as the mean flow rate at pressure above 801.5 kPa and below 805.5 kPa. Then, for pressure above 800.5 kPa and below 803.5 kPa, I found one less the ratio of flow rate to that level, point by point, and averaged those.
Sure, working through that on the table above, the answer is -0.02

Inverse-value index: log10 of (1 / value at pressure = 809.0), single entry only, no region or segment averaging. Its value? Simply -0.836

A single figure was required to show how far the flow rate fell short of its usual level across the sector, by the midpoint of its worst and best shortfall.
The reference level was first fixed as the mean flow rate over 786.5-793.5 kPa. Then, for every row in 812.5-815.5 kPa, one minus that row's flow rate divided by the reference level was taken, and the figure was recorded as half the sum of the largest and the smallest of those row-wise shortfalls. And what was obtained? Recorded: 0.012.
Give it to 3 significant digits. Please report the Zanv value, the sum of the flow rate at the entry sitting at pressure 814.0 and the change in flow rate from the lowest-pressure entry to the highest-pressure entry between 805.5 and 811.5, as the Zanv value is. 7.36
